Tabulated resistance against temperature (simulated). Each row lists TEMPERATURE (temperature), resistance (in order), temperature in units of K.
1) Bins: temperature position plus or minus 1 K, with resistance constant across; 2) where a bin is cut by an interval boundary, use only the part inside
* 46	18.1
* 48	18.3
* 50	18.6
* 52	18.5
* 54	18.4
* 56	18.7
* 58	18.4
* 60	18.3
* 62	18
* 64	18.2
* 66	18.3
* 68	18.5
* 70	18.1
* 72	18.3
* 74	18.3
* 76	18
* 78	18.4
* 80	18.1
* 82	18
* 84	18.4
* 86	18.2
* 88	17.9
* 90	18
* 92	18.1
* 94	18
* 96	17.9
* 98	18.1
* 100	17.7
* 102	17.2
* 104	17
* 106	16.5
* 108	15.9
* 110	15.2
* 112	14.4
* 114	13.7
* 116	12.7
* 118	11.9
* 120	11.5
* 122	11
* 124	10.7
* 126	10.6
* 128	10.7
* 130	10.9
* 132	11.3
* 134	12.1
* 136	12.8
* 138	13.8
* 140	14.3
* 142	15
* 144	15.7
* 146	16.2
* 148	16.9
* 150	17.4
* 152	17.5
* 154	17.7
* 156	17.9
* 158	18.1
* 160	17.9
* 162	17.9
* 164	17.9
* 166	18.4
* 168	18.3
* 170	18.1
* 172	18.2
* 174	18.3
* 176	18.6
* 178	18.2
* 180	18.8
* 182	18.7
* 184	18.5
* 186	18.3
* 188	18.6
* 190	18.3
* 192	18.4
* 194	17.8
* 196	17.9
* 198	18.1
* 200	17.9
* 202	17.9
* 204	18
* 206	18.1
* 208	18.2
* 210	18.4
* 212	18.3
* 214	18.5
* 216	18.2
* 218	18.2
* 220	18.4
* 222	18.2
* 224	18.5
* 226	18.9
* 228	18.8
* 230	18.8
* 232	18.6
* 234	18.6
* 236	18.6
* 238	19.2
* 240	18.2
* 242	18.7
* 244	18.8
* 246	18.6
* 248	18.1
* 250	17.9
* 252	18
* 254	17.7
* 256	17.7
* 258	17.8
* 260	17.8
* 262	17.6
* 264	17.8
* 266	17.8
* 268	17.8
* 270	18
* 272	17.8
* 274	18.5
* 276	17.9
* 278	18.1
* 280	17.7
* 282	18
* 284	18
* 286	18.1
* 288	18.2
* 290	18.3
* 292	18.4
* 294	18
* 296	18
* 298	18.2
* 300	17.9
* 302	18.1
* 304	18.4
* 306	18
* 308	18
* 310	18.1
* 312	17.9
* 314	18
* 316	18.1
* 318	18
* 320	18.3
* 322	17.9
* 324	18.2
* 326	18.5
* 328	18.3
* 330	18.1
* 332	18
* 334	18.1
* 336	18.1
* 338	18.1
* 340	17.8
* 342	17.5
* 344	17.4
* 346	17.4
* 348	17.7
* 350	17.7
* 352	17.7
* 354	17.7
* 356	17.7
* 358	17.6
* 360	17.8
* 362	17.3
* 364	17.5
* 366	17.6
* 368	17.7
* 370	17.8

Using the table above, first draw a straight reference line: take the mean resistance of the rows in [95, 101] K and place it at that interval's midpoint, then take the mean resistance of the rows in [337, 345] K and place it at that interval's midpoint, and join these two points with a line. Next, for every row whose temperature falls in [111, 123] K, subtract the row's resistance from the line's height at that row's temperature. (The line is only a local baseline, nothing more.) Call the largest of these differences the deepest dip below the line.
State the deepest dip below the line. 6.9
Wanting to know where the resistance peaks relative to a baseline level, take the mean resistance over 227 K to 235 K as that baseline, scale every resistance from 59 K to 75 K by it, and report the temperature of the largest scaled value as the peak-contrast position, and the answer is 68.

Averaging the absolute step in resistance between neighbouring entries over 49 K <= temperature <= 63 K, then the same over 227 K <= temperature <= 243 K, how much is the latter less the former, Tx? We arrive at 0.13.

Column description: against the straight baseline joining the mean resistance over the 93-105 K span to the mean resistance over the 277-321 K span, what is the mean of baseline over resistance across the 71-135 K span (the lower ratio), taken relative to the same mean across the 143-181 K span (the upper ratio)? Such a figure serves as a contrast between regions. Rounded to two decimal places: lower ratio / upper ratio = 1.19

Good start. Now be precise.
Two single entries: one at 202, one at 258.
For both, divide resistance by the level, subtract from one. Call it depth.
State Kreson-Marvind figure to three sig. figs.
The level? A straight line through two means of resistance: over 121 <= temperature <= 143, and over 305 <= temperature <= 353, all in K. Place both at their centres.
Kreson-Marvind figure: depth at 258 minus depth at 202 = 0.139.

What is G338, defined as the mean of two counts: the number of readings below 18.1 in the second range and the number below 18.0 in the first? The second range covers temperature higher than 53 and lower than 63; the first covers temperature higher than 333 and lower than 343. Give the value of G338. 1.5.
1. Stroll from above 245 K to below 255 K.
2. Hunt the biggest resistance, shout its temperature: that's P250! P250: 246 K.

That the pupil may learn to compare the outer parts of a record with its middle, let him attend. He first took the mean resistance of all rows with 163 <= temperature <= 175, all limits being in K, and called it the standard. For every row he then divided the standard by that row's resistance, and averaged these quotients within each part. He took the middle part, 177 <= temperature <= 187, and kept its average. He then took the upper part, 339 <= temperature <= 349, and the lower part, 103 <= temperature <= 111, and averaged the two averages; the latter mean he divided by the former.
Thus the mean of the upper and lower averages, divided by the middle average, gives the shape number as 1.1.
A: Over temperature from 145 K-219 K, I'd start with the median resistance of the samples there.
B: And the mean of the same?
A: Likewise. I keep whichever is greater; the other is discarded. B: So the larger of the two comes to 18.20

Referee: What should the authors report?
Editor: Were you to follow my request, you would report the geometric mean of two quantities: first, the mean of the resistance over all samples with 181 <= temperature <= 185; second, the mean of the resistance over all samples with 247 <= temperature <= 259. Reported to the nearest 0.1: 18.2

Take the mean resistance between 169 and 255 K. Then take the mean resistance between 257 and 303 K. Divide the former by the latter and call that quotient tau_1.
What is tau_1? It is 1.02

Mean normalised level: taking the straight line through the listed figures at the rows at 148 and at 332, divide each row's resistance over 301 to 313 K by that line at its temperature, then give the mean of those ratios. 1.01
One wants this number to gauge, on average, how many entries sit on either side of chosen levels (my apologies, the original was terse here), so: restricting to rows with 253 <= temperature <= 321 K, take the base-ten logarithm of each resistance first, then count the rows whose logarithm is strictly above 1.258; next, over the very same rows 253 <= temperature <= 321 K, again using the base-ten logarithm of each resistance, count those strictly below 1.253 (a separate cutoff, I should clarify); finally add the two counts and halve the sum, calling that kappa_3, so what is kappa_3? 10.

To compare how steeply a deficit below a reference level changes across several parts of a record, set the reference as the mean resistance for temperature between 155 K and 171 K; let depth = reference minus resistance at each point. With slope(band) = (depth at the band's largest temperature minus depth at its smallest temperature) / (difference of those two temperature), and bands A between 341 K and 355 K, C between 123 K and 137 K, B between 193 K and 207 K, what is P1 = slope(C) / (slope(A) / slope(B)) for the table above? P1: -0.26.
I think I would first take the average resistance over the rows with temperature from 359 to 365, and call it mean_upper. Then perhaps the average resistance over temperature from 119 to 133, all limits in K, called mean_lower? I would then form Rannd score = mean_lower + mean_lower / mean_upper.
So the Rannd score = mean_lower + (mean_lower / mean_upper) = 12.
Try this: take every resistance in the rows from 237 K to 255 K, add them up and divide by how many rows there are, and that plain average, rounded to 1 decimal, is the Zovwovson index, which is 18.4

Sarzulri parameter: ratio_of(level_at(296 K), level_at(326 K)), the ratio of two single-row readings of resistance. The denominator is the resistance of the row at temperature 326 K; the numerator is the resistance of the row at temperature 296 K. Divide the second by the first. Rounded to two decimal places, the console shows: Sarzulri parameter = 0.97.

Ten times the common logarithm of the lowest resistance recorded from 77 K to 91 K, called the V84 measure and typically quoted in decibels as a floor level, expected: 12.5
